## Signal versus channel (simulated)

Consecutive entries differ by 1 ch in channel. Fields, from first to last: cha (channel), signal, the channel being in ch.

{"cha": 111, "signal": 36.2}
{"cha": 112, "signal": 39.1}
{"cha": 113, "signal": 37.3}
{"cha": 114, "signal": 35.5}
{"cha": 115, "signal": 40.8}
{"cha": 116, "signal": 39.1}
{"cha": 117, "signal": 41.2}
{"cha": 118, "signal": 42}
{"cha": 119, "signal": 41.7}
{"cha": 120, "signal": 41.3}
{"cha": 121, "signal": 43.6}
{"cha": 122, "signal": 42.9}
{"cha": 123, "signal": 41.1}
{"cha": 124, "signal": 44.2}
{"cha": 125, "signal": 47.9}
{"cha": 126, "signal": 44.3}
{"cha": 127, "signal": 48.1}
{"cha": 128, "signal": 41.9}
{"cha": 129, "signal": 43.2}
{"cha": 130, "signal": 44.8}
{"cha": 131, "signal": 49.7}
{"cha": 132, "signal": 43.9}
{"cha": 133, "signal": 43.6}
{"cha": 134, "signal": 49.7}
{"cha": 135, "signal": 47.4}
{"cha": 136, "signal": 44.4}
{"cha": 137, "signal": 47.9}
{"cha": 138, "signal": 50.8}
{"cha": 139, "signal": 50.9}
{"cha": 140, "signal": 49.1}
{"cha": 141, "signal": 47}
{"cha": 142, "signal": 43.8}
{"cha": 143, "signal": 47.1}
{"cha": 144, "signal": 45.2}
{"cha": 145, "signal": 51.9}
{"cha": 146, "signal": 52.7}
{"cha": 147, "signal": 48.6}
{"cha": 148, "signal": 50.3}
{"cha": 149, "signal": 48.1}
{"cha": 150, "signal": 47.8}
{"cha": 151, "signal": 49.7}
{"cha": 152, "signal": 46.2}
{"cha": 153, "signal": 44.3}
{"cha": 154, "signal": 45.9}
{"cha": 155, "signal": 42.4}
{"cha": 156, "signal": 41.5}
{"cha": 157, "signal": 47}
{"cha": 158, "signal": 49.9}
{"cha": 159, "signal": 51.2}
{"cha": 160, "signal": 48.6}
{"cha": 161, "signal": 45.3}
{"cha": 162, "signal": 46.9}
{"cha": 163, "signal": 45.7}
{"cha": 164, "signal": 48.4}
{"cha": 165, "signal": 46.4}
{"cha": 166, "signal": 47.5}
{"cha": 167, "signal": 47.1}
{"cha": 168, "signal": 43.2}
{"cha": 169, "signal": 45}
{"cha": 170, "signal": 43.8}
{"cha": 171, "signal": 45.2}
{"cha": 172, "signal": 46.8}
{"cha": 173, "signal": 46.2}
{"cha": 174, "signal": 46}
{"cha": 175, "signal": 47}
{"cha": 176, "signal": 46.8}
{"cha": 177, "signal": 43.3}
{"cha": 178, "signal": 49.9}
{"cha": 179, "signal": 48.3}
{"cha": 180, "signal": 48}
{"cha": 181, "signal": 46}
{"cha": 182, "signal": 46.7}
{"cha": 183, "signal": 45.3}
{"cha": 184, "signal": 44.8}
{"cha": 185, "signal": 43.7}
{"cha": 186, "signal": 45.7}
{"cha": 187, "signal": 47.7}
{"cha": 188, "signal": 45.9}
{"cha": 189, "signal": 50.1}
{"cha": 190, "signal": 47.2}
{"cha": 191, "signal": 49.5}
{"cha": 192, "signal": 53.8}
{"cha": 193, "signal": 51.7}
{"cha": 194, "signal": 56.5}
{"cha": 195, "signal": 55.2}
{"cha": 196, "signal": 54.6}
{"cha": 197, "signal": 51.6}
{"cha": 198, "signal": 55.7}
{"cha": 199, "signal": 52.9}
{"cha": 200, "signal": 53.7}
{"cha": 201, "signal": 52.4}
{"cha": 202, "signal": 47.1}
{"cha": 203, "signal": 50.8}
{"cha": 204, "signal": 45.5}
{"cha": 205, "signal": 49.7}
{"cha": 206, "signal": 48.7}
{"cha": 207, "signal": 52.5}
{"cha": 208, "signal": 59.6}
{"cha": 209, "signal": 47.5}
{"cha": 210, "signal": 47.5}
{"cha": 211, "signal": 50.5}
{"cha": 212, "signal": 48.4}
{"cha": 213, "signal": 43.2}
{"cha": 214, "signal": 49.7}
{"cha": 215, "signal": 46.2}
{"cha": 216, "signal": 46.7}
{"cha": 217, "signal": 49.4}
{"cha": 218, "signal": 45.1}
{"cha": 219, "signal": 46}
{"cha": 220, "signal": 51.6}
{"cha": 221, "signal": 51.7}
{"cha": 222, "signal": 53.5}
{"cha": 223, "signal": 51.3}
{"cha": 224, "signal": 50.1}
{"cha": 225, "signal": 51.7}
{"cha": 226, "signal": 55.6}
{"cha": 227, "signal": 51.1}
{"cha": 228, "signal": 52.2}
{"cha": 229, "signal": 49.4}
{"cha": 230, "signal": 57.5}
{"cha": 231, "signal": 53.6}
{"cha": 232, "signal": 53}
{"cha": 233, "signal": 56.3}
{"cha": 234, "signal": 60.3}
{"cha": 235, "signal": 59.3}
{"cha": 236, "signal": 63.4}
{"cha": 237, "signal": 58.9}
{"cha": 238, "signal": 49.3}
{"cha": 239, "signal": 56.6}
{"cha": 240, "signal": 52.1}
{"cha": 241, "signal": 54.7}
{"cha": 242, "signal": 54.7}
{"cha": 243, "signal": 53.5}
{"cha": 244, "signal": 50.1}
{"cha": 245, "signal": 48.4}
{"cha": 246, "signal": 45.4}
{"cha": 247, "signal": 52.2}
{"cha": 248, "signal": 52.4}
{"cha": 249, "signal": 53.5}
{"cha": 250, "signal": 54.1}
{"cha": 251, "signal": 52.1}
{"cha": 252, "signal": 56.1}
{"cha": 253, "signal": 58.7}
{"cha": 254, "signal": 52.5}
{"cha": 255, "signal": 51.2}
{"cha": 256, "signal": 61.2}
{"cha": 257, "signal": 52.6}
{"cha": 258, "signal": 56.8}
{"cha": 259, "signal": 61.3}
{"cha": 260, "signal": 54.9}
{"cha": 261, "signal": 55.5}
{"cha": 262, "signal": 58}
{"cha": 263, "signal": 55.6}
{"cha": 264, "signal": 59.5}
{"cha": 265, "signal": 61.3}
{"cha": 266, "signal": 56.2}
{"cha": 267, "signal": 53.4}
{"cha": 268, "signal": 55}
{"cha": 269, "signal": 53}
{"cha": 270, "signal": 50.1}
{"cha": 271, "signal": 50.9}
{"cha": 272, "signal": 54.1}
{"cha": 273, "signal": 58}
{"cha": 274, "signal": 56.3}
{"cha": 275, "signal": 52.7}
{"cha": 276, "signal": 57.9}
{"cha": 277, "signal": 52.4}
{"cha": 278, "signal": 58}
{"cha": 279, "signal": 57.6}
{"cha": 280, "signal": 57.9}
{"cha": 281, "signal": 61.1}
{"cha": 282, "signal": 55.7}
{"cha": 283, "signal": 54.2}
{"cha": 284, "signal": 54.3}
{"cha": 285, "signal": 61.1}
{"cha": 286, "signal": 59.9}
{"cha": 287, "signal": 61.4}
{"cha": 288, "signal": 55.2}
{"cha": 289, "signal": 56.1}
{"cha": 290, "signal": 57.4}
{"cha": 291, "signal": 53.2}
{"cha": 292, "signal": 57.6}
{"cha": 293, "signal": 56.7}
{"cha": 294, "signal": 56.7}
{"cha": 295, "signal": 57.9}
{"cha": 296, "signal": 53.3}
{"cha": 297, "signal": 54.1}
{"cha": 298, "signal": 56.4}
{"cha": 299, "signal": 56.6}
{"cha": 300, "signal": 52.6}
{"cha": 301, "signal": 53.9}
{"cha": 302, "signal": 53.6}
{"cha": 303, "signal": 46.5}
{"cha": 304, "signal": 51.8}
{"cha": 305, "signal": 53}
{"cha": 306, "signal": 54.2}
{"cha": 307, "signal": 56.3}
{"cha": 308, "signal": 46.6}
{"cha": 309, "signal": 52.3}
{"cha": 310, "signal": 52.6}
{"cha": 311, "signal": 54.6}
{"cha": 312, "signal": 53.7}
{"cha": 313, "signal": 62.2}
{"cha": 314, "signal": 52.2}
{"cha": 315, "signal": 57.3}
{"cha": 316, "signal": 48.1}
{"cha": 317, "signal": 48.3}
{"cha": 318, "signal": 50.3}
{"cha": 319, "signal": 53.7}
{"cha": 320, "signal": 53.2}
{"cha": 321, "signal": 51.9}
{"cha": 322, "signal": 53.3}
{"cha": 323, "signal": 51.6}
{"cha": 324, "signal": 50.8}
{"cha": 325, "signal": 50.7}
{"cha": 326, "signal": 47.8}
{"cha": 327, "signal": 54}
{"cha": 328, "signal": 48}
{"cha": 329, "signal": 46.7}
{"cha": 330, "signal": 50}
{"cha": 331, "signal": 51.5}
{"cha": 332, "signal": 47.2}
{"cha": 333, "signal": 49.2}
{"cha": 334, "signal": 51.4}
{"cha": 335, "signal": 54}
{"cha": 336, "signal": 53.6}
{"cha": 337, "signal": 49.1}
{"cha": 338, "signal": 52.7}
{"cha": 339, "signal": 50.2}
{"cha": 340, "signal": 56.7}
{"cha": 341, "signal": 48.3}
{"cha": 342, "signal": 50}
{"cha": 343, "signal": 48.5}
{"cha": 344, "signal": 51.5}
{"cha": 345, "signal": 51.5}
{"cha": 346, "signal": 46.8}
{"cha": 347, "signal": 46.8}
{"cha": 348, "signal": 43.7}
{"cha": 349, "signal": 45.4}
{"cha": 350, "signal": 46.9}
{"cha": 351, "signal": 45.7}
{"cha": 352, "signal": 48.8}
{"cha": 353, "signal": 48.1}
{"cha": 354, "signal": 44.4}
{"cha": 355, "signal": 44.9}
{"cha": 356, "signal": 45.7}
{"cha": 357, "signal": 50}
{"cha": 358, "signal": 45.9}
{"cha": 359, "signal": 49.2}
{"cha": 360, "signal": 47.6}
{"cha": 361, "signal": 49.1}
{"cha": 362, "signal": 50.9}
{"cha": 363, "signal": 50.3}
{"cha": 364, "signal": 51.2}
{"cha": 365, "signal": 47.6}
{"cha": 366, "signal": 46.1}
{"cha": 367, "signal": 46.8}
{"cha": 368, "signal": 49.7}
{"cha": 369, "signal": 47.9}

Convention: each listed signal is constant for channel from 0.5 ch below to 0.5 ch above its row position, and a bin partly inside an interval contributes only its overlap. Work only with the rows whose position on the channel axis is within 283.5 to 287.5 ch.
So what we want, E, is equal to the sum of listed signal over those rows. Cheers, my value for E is 237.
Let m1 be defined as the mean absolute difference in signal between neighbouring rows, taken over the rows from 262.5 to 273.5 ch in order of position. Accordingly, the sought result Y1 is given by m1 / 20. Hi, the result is 0.14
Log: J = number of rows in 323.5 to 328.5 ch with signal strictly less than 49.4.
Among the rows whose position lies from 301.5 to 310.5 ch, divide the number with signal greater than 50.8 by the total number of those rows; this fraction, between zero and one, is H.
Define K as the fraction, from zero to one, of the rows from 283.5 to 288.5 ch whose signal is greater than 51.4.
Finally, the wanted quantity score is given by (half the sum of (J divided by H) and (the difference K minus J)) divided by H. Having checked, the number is 1.01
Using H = 0.78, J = 2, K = 1.0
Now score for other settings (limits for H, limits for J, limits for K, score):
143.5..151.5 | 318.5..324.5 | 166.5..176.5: 0.00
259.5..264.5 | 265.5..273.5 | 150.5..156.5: 0.00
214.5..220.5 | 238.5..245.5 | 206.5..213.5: 15.86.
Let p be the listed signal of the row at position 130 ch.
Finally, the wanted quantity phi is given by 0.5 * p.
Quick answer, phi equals 22.4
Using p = 44.8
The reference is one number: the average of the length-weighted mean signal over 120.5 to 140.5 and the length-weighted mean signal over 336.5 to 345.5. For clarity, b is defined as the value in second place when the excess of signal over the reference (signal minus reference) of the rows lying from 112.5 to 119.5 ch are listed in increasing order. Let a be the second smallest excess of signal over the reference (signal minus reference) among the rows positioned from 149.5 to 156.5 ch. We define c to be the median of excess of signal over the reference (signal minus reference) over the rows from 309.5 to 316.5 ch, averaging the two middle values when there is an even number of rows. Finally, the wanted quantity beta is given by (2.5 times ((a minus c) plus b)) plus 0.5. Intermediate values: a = -6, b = -11.2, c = 5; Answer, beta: -55.6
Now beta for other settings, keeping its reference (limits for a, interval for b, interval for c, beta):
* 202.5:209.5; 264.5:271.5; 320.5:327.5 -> -3.6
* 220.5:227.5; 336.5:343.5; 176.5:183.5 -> 11.6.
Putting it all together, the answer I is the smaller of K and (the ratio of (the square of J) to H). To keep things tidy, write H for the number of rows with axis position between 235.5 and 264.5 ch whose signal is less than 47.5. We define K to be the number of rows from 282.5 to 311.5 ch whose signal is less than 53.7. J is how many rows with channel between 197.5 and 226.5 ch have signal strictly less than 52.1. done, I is 10.0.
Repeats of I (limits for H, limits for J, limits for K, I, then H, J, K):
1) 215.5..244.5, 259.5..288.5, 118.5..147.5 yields 1.3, 3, 2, 29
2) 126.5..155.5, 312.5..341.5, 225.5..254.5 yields 16.0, 15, 18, 16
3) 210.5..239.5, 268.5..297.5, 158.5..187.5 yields 0.8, 5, 2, 29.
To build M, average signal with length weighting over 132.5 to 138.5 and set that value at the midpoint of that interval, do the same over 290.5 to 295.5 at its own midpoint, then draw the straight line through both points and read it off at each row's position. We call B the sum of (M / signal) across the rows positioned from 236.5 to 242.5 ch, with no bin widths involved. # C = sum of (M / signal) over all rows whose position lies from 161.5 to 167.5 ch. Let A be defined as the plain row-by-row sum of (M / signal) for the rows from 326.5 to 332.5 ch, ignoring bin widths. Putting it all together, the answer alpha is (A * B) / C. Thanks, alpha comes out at 6.7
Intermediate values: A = 7.1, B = 5.9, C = 6.25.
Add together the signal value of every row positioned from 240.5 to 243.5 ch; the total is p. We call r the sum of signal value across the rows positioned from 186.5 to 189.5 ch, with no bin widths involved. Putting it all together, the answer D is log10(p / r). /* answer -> 0.054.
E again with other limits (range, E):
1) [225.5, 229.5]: 208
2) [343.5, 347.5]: 197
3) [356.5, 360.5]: 193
